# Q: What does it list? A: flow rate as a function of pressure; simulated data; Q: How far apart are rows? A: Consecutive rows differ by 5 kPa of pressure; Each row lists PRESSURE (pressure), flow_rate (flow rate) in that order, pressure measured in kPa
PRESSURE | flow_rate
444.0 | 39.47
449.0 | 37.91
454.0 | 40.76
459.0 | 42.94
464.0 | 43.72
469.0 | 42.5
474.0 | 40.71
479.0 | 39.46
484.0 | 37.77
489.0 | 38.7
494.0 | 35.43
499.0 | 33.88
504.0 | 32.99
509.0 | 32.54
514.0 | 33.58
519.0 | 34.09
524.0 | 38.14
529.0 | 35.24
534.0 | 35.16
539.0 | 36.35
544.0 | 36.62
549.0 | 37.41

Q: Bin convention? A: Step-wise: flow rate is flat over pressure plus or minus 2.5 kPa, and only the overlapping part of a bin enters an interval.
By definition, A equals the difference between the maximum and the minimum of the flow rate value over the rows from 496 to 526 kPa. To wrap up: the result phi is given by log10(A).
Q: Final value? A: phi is 0.75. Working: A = 6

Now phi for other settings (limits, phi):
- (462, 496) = 0.92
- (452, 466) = 0.47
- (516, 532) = 0.61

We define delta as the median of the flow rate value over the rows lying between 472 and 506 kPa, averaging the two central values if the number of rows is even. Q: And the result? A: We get 38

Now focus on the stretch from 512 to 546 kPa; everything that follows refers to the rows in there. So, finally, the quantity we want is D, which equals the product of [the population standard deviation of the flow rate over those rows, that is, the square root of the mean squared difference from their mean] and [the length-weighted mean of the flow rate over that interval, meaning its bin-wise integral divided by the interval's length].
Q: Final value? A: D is 52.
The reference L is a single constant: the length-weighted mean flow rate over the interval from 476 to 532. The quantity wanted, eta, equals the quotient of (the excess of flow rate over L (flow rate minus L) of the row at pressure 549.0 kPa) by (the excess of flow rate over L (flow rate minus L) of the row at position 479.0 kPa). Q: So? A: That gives 0.5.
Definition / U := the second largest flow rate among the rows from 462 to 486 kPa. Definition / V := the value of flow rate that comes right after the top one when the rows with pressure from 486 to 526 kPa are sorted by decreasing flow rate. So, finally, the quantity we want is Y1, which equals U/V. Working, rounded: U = 42.5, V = 38.14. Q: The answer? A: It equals 1.11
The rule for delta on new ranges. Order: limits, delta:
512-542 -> 35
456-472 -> 43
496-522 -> 34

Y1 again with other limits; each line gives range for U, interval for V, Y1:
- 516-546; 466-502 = 0.90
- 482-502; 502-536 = 1.07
